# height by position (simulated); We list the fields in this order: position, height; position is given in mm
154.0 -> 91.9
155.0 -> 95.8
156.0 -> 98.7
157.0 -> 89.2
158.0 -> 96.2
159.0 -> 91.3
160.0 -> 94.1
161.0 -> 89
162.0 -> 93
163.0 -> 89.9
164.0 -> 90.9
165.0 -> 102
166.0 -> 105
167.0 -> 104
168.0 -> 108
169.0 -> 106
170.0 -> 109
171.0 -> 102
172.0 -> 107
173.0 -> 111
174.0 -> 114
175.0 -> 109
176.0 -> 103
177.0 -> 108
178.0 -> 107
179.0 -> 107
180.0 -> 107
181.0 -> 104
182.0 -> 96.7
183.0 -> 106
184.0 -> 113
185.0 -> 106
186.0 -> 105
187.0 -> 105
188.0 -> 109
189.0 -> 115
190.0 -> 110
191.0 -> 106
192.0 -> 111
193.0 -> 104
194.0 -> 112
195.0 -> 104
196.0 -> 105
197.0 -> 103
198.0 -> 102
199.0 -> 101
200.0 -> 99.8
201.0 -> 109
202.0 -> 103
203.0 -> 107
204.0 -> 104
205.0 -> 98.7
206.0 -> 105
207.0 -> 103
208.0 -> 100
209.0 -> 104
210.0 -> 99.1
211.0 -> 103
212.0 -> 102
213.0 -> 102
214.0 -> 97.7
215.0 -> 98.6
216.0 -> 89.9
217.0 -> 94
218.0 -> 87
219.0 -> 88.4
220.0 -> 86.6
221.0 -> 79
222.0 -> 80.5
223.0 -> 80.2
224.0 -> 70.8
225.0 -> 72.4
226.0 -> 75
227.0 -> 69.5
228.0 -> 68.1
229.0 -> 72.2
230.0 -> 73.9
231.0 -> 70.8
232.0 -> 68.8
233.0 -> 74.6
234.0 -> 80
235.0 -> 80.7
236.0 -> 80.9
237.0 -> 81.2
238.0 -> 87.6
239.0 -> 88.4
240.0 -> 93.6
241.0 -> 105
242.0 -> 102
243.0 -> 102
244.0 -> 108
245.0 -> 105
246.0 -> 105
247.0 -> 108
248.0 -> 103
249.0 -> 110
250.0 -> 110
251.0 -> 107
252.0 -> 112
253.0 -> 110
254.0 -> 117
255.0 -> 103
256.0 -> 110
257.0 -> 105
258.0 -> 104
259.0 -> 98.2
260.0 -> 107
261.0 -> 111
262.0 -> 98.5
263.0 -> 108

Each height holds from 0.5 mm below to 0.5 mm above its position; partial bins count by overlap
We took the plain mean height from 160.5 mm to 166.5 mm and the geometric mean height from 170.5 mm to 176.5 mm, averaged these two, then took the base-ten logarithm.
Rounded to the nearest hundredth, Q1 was 2.01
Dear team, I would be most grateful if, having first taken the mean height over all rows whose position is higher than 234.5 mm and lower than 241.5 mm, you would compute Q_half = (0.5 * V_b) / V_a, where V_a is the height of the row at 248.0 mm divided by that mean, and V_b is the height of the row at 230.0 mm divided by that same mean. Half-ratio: 0.36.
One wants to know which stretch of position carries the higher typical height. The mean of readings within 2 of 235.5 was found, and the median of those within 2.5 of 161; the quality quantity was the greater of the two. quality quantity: 91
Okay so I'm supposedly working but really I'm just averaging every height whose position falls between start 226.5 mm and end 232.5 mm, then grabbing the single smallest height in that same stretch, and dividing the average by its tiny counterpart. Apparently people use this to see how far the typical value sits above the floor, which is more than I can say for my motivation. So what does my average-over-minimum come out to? 1.04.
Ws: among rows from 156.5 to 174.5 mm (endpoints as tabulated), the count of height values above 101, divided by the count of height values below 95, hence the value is 1.4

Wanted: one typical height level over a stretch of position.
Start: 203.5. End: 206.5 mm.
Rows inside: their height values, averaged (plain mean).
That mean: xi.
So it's 103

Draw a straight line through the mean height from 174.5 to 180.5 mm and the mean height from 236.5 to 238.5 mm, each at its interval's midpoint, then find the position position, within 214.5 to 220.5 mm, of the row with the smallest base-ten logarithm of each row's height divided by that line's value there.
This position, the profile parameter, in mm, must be 218.0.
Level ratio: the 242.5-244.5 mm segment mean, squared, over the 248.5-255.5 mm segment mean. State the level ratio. 100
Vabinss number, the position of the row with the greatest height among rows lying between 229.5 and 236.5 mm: 236.0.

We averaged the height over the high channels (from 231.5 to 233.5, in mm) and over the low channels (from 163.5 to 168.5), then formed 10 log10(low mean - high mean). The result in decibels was 15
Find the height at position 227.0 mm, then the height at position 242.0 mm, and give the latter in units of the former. 1.47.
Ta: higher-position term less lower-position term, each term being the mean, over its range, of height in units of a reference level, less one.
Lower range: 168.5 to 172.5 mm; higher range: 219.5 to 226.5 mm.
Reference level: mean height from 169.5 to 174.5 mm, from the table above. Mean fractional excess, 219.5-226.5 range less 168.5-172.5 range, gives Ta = -0.26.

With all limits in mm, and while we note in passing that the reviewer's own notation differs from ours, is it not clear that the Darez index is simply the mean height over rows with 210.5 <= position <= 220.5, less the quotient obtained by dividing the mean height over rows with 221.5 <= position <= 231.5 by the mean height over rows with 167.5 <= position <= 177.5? 94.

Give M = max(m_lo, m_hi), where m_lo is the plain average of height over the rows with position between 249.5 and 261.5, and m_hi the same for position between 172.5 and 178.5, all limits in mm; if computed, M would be 109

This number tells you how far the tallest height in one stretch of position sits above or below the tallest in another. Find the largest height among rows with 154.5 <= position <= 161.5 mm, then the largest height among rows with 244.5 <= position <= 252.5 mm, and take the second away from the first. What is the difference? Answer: -13.3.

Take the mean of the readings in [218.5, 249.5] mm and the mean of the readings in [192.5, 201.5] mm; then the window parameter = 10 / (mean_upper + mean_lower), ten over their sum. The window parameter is 0.052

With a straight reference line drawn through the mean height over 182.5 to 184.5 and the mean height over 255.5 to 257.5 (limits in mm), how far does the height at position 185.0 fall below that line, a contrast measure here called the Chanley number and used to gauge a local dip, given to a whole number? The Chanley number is 3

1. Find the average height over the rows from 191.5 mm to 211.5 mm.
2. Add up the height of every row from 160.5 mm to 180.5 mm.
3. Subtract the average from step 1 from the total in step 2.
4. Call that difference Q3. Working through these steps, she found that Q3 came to 1968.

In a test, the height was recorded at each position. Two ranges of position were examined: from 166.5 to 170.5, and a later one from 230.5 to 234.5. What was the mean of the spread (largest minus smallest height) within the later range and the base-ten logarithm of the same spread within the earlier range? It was 5.9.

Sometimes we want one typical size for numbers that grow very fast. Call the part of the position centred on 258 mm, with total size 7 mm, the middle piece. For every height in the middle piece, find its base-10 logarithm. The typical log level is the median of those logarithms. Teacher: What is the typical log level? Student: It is 2.02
